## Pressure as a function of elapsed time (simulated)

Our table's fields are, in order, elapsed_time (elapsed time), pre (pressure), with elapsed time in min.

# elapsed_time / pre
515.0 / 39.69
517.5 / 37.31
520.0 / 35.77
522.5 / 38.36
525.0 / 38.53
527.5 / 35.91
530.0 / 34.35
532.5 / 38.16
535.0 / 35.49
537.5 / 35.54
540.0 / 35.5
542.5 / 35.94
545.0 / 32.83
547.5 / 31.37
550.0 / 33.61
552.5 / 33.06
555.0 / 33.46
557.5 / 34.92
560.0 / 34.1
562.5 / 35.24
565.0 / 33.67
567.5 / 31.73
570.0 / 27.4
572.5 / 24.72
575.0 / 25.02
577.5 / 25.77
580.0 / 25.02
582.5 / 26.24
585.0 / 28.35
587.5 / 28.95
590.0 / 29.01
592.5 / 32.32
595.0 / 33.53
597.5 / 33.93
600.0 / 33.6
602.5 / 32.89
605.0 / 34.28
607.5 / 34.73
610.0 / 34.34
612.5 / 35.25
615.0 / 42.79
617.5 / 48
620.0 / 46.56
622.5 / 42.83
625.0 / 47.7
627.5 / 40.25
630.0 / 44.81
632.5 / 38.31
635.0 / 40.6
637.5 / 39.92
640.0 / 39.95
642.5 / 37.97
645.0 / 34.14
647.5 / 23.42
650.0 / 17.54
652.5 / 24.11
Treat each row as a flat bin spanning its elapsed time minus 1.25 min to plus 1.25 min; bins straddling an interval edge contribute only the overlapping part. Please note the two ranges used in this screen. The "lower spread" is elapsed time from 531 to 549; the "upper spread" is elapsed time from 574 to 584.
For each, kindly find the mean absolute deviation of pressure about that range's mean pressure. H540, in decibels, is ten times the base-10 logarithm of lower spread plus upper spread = 3.3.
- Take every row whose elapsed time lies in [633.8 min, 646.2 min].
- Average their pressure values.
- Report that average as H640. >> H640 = 39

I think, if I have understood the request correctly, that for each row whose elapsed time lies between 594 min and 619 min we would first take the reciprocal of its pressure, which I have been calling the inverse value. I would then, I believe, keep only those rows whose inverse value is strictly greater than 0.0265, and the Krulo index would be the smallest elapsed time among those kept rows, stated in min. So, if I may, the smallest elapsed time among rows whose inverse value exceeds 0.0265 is 595.0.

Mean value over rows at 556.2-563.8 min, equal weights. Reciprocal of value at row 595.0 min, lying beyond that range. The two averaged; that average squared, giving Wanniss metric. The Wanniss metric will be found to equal 302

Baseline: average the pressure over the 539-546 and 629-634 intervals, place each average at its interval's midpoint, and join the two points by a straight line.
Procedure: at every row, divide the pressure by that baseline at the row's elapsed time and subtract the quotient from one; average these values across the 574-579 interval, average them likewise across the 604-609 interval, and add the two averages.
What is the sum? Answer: 0.4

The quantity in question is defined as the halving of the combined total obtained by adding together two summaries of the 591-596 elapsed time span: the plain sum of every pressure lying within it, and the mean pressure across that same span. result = 49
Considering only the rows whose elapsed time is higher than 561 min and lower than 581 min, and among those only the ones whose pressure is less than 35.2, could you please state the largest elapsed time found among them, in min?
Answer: 580.0 min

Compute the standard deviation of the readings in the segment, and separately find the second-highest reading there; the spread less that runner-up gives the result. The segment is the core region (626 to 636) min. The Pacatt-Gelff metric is -38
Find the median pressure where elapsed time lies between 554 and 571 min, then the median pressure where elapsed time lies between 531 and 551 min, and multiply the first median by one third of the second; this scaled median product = 398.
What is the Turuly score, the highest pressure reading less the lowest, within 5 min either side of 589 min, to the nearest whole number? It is 4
